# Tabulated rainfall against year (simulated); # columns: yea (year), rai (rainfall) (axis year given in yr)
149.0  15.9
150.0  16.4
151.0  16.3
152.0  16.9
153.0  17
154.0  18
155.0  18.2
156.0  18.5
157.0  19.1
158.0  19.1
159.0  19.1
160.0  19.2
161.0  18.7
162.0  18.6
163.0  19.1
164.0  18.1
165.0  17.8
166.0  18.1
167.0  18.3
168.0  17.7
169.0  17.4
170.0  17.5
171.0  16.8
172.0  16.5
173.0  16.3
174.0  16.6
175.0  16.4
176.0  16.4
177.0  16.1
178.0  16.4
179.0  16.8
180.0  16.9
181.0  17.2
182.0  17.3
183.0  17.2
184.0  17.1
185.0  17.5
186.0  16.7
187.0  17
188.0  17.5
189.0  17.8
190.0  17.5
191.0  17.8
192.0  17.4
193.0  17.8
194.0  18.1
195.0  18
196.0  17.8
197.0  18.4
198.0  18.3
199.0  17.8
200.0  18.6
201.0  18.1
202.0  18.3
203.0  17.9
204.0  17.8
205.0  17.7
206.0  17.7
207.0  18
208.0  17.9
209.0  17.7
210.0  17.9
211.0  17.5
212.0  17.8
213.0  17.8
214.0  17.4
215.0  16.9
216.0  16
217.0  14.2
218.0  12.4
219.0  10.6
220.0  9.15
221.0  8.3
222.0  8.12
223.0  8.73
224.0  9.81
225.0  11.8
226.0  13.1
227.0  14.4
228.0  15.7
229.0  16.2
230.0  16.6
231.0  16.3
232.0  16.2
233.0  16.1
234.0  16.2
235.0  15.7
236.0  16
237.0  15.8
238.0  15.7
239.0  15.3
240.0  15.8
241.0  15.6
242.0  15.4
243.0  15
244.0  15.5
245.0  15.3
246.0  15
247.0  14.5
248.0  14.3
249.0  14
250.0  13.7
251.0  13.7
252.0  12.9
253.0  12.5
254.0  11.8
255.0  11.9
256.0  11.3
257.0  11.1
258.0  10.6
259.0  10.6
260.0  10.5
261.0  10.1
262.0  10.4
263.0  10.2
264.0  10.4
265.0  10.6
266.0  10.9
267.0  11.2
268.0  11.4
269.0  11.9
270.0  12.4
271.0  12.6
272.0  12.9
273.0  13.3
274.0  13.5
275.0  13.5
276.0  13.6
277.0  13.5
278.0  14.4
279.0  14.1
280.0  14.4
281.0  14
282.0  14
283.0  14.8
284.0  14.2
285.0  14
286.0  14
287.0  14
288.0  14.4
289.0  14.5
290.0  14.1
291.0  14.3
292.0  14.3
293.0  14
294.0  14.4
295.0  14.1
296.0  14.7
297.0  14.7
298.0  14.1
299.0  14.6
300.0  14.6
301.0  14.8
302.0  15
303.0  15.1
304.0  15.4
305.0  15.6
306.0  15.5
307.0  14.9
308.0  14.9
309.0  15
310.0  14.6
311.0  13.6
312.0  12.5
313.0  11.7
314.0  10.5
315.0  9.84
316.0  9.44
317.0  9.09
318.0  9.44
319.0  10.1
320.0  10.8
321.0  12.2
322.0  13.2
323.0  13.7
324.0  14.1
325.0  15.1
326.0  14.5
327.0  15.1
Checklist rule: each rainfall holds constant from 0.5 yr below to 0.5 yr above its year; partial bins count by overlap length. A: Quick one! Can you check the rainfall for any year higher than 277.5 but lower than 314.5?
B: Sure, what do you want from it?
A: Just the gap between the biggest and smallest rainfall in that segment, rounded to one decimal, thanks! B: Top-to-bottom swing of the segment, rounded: 5.1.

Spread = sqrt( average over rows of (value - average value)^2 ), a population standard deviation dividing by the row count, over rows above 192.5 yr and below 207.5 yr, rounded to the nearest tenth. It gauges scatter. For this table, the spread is 0.3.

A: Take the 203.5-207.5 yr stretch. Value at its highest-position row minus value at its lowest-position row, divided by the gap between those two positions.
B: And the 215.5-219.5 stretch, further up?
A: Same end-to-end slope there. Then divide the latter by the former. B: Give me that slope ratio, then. -27.0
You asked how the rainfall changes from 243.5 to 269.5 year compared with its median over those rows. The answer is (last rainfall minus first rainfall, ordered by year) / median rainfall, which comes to -0.31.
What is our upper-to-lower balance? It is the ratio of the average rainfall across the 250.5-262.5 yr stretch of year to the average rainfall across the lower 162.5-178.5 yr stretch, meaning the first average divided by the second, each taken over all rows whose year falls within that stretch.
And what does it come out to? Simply 0.66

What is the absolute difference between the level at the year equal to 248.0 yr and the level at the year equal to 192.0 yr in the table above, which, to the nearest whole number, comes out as 3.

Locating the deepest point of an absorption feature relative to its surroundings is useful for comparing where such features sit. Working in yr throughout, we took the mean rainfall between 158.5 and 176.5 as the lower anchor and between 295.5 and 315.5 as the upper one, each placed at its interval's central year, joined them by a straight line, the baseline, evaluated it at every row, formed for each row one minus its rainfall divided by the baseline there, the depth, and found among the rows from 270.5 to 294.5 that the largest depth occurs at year 271.0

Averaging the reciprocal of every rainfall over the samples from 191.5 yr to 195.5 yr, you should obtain 0.056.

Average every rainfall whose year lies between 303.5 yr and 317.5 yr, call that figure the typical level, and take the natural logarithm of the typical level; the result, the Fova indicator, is 2.57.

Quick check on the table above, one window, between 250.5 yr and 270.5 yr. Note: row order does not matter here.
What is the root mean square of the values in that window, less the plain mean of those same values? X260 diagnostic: 0.04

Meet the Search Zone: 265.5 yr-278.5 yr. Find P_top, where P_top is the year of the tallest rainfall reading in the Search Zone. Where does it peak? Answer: 278.0 yr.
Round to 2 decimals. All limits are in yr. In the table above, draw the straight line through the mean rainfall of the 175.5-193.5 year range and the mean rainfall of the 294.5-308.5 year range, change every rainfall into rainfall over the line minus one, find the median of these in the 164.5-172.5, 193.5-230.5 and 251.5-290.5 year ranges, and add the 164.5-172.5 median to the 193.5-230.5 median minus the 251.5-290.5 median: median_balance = 0.25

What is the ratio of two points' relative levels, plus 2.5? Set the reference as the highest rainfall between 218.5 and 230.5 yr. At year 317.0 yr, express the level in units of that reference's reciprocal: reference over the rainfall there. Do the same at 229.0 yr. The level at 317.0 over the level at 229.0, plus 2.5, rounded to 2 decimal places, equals 4.28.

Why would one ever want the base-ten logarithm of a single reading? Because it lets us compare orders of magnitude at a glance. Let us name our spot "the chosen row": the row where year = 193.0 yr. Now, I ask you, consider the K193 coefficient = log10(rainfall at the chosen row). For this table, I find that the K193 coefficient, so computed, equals 1.25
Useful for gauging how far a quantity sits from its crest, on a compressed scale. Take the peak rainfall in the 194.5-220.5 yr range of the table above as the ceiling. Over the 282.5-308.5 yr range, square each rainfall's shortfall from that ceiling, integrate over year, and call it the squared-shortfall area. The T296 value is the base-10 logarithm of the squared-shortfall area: 2.6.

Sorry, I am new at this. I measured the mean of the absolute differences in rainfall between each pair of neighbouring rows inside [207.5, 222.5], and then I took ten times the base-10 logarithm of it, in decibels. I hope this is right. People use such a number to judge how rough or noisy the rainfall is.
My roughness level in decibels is -1.1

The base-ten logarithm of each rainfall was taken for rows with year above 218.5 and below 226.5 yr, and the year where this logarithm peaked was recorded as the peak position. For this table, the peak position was 226.0 yr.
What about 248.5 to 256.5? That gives 249.0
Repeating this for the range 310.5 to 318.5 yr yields 311.0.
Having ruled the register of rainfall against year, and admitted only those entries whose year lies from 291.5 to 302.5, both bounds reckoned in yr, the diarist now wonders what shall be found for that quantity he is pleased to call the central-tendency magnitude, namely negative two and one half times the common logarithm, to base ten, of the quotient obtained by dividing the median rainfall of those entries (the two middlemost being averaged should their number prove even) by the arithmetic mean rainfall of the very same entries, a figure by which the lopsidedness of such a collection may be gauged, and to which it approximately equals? -0.01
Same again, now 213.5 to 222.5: 0.01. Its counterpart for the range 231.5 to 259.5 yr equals -0.06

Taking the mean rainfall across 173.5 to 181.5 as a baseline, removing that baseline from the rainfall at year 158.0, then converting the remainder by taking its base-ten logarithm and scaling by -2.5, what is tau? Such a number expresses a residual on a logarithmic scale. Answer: -1.0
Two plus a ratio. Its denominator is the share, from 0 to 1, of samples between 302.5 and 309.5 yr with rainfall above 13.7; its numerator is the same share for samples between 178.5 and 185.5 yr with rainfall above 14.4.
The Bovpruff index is 3.00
